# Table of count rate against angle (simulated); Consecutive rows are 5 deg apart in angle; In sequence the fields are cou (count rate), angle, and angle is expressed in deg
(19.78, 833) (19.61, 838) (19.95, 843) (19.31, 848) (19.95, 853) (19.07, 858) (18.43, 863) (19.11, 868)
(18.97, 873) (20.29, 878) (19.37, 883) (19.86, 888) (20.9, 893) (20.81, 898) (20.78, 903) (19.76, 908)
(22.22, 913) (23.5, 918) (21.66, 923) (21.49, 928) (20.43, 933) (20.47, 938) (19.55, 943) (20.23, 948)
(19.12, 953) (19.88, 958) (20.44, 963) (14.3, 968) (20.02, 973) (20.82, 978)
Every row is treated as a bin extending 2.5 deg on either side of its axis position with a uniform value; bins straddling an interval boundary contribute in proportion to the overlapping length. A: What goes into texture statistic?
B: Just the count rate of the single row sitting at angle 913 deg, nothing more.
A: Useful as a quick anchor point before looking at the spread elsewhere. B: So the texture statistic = 22.22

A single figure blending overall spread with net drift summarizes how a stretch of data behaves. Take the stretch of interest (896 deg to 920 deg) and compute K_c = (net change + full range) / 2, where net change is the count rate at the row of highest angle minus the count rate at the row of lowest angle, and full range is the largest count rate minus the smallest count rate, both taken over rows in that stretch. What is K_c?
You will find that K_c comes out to 3.2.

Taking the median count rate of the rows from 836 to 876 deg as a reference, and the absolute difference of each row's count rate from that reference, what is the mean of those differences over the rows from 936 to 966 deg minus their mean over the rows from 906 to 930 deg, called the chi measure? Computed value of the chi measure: -1.7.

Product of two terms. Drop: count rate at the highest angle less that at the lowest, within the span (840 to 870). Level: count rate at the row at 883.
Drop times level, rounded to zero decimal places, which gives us -16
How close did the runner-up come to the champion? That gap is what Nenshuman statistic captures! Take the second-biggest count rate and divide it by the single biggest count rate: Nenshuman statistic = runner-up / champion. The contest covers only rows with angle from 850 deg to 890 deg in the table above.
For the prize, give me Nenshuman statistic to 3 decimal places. 0.983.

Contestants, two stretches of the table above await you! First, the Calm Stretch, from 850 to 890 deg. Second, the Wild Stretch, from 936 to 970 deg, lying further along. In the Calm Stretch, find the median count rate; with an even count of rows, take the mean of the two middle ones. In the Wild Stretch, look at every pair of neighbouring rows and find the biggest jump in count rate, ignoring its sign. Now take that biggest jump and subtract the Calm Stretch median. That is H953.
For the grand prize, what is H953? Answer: -13.1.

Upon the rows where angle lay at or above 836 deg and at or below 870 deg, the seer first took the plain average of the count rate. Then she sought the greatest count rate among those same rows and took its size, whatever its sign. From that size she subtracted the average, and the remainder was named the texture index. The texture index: 0.6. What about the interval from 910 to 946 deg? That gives 2.2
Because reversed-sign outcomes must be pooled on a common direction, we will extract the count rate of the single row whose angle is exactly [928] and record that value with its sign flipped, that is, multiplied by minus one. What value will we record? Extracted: -21.5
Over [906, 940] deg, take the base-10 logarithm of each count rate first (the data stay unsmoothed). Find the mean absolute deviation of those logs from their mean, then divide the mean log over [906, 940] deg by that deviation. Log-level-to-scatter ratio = 67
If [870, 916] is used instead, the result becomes 82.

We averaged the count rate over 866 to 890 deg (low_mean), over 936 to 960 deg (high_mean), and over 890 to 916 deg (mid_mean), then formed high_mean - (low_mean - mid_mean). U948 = 21.2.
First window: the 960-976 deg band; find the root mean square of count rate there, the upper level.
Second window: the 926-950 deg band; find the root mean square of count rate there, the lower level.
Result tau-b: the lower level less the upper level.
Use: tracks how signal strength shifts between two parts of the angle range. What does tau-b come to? 2.0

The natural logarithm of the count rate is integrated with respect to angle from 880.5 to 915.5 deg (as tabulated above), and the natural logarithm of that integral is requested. 4.66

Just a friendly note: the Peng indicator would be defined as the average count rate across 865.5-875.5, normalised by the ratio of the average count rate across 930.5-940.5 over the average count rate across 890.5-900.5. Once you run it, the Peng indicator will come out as 19.4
